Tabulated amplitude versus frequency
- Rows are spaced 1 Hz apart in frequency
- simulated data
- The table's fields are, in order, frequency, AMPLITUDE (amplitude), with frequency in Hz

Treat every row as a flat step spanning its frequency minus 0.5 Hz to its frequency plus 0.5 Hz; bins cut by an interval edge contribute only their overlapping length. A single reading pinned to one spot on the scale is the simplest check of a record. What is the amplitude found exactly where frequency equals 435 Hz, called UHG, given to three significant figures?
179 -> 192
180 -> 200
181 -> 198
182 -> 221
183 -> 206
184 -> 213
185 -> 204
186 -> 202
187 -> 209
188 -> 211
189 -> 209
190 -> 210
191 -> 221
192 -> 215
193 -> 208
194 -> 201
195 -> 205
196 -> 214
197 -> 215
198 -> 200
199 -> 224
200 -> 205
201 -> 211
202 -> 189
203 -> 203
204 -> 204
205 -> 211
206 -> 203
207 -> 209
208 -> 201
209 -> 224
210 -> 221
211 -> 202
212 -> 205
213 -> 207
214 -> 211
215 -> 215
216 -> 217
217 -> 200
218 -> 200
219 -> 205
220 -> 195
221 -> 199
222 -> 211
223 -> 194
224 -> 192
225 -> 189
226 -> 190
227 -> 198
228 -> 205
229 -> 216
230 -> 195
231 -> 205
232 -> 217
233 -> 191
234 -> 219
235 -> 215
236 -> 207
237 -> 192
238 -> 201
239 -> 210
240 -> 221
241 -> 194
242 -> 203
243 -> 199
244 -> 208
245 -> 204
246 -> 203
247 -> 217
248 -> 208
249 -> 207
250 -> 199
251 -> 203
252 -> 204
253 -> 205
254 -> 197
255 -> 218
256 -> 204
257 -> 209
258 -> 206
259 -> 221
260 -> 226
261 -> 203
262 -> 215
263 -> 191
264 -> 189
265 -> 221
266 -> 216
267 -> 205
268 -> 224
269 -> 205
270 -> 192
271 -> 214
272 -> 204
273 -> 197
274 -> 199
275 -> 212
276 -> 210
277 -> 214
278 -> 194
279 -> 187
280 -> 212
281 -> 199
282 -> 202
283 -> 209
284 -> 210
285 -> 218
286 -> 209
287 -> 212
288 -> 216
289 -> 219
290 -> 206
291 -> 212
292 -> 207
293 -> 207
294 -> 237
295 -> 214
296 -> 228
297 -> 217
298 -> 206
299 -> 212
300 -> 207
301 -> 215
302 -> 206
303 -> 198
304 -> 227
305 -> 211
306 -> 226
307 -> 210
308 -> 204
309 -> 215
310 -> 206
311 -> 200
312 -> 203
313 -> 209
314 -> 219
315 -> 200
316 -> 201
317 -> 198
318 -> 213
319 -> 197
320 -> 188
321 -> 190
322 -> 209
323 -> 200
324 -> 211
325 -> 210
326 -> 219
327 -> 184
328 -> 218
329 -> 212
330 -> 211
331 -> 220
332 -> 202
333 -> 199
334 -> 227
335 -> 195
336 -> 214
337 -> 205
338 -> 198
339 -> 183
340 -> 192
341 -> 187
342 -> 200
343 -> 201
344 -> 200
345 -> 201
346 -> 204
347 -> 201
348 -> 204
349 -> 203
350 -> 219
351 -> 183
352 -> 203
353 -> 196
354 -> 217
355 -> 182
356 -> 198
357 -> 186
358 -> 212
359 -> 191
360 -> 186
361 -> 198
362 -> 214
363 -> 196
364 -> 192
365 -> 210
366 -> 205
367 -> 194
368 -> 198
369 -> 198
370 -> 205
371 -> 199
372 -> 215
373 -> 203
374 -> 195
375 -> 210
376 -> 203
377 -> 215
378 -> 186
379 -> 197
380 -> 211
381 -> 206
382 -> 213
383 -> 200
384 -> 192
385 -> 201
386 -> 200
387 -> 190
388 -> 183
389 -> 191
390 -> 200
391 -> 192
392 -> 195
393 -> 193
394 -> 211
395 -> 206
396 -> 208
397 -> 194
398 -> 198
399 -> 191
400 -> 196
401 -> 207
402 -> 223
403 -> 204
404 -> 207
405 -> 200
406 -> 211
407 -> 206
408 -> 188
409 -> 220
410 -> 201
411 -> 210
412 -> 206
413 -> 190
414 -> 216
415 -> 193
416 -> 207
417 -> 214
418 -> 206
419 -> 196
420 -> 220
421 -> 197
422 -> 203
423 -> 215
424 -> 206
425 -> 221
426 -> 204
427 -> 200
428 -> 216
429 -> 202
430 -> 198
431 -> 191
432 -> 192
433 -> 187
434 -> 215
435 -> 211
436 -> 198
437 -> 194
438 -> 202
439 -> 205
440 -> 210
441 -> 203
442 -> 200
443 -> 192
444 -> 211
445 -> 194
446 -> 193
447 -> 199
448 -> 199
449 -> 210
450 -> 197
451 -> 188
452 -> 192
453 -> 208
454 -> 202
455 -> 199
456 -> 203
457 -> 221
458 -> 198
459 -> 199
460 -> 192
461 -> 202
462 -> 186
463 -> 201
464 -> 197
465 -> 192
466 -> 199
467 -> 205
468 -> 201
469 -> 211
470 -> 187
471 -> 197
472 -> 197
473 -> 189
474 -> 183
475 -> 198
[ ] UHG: 211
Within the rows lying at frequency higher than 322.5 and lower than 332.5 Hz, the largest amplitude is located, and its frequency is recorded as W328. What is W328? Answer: 331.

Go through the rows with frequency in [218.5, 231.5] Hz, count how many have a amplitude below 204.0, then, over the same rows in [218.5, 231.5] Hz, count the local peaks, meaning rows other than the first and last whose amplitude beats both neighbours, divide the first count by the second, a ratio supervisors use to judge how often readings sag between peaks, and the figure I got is 4.0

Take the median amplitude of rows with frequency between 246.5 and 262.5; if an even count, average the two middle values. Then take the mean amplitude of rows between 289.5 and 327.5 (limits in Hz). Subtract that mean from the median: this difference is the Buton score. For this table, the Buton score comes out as -2.0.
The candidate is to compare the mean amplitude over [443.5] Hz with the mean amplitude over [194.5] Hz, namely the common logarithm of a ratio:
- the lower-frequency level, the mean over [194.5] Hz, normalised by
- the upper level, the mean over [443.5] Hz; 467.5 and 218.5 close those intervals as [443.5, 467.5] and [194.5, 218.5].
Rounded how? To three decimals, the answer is 0.019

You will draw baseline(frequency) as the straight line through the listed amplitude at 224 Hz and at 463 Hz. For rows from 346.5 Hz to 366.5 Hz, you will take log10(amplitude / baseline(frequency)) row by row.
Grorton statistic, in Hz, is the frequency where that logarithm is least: 355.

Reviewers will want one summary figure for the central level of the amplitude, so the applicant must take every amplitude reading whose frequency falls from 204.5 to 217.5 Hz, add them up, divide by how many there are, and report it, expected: 210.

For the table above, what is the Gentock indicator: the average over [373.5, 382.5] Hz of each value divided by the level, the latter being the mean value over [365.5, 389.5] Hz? 1.018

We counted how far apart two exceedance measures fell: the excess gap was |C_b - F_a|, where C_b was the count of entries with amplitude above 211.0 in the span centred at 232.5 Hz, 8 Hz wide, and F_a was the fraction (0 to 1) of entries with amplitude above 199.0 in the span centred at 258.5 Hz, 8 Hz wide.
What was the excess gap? 3.0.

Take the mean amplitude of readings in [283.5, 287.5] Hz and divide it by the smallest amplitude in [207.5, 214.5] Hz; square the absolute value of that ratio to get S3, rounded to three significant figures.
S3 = 1.12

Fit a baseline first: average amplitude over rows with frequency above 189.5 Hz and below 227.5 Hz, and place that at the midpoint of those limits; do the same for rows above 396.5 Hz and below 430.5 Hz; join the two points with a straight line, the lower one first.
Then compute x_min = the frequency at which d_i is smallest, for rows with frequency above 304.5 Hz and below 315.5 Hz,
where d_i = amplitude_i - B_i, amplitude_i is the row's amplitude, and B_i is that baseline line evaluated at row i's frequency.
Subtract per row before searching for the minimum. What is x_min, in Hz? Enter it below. 311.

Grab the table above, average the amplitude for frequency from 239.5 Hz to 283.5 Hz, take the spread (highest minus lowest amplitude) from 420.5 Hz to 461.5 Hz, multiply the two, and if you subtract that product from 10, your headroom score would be -6999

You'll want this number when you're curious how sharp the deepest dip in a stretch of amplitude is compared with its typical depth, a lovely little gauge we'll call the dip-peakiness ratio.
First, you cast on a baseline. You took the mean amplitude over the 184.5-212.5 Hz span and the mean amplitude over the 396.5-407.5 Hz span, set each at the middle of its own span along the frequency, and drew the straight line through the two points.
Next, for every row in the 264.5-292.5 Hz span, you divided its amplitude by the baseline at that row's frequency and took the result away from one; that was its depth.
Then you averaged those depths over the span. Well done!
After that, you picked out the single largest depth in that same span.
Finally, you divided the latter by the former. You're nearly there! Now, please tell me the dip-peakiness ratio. -12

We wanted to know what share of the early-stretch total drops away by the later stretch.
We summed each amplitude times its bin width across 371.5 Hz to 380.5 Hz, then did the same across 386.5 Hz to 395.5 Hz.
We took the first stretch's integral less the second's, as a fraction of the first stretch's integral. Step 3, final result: 0.04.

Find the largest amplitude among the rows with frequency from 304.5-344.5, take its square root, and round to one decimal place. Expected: 15.1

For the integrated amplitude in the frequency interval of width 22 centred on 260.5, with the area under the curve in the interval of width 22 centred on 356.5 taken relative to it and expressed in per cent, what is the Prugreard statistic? 96.2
